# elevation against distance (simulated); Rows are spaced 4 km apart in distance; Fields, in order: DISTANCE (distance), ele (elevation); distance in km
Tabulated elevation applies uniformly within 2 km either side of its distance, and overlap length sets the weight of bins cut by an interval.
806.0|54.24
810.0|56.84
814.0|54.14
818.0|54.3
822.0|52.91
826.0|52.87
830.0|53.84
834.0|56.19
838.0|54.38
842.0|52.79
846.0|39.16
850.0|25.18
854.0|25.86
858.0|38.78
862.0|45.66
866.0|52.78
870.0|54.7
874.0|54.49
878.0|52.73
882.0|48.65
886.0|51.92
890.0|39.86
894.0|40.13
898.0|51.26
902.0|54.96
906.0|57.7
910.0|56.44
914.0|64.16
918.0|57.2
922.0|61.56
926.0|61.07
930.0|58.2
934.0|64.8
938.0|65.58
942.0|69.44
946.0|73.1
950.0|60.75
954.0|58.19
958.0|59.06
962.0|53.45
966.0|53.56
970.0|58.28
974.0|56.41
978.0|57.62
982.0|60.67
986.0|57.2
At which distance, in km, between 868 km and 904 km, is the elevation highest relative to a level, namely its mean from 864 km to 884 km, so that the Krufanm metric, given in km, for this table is 902.0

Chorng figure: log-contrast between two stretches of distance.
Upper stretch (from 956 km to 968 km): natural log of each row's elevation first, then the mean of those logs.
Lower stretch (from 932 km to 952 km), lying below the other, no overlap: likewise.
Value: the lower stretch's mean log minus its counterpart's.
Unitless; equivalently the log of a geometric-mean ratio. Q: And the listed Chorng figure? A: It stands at 0.19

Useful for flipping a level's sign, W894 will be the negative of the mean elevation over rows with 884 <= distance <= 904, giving -48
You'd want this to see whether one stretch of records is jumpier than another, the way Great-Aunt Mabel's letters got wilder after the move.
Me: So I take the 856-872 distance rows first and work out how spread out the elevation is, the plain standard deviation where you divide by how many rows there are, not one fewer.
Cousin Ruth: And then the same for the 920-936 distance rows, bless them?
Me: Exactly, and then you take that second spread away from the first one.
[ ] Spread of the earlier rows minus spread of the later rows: 3.9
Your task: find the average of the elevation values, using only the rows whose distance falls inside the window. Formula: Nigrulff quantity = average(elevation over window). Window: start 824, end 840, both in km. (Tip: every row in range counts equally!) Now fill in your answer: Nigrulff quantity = 54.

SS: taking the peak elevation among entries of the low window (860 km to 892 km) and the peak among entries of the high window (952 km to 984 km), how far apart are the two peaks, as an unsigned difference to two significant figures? 6.0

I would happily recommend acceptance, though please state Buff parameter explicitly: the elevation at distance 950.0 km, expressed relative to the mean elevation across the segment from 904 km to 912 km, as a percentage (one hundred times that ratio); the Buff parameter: 106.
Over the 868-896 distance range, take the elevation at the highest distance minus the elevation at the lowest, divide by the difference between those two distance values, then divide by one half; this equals -1.2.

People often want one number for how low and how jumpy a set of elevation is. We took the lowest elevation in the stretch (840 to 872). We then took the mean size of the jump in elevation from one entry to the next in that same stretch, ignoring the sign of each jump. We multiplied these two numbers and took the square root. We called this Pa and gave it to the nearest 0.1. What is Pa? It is 14.3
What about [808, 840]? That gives 8.4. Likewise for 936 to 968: 14.9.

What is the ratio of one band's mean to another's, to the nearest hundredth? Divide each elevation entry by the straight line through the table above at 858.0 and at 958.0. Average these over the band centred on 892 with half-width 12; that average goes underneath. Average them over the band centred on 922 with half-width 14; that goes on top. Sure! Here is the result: 1.12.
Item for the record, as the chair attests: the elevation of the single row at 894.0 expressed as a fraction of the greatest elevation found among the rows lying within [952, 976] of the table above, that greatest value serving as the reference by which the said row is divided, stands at 0.68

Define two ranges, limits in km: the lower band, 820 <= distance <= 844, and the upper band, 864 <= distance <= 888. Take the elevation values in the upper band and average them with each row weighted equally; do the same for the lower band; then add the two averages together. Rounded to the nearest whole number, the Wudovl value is 106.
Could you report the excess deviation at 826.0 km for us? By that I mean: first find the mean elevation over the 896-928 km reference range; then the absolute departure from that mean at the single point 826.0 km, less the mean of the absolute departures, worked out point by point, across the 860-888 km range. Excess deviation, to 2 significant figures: -1.3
